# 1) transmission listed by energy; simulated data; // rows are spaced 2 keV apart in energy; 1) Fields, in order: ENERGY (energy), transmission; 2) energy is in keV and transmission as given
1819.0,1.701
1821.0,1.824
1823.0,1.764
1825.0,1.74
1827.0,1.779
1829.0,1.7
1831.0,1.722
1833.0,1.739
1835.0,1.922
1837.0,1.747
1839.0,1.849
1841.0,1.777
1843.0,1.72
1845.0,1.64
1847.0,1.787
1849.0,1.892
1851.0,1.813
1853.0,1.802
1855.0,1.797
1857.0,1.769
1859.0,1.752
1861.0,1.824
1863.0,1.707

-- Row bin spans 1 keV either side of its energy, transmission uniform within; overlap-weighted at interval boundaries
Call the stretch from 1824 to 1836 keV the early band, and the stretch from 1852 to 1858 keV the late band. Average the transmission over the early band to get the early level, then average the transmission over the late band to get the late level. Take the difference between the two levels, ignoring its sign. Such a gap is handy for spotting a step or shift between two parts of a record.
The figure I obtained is 0.022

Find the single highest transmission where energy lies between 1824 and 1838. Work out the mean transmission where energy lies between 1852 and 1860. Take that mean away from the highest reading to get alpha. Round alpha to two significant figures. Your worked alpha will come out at 0.14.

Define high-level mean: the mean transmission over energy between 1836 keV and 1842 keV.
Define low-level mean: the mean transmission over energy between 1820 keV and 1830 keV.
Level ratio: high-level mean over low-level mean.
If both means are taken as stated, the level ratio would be 1.017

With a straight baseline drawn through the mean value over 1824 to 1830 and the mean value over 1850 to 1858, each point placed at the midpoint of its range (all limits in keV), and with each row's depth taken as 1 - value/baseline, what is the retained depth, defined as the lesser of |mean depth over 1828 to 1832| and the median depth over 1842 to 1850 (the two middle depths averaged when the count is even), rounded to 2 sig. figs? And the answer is 0.013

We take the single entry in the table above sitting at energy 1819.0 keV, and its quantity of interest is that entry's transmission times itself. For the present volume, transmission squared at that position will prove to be 2.9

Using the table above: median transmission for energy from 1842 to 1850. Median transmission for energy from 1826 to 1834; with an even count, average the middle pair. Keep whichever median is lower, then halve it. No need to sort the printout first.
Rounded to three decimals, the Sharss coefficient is 0.865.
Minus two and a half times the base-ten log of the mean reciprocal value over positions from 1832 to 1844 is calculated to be 0.632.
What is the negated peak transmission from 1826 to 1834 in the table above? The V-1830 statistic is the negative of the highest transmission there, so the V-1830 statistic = -1.78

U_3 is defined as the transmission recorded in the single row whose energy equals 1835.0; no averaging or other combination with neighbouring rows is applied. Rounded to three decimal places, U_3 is 1.922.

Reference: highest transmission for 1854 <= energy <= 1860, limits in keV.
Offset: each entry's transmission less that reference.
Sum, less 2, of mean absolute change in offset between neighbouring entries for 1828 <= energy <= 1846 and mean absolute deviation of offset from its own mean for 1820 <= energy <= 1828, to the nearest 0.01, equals -1.89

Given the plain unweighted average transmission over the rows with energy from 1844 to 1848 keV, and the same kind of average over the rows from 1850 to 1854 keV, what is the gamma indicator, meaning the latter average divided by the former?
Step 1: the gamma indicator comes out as 1.05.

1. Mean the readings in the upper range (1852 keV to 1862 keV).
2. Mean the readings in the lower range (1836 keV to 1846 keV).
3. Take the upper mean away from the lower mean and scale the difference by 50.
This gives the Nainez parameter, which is -2.1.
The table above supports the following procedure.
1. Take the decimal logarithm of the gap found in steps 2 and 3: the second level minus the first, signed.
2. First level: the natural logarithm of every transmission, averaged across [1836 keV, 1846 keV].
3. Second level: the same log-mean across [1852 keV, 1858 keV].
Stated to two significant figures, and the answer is -1.6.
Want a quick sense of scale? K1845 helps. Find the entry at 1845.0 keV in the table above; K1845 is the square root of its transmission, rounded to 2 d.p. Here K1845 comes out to 1.28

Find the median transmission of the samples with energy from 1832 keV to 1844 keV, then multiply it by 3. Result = 5.29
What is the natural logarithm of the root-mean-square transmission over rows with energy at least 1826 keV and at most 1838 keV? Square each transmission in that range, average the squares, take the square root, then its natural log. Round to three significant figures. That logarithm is 0.571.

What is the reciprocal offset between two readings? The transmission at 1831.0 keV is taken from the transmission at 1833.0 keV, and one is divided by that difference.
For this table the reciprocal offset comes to 59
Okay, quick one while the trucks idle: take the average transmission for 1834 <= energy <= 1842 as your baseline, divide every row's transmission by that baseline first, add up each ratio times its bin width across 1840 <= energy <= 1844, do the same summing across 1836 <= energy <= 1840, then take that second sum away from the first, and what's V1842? -0.11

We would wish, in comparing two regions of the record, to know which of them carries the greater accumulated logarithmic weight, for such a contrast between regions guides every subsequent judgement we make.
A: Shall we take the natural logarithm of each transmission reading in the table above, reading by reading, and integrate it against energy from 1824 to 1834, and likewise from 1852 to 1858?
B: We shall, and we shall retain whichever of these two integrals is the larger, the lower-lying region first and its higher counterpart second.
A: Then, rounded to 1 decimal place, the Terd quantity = 5.5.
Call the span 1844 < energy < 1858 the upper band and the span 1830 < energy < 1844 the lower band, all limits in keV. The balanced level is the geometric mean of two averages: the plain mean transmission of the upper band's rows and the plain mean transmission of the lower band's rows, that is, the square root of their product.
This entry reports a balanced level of 1.78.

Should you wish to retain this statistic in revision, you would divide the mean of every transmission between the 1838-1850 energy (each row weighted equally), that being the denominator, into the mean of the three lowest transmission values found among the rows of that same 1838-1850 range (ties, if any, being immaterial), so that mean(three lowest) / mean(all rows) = 0.963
